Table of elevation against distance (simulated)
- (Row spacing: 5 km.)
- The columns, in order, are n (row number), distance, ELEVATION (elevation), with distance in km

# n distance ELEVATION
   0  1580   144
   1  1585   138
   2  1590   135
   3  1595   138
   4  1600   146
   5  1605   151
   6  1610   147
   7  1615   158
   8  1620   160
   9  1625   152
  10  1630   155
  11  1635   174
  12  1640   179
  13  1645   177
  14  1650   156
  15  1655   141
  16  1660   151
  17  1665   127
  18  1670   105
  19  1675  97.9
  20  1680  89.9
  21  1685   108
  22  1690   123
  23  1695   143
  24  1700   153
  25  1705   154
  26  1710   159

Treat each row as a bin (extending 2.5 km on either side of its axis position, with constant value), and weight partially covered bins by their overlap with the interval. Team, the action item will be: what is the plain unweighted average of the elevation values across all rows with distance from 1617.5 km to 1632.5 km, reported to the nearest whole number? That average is 156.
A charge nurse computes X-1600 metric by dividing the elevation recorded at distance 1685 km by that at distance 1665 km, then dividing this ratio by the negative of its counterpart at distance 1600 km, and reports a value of -0.006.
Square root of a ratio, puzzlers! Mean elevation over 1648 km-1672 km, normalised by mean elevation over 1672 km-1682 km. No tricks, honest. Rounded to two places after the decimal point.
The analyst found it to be 1.20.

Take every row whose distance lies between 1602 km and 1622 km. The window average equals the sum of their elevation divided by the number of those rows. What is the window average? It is 154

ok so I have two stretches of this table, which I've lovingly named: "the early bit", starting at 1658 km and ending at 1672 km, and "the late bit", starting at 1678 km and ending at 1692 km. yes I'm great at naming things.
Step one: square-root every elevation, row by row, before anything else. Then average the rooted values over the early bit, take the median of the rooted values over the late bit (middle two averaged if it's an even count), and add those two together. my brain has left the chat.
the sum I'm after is 21.66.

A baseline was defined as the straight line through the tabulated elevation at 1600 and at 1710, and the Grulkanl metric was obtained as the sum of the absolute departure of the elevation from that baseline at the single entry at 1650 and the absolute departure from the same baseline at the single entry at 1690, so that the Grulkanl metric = 38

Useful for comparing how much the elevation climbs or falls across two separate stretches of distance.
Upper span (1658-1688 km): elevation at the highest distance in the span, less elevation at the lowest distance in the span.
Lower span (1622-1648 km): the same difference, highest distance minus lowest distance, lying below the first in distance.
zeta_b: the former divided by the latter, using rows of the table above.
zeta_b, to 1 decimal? -1.7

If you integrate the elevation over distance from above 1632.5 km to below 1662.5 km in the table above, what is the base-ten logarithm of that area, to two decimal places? 3.69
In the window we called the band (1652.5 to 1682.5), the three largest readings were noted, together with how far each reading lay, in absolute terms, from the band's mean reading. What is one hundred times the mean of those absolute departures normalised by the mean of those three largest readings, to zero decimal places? 15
